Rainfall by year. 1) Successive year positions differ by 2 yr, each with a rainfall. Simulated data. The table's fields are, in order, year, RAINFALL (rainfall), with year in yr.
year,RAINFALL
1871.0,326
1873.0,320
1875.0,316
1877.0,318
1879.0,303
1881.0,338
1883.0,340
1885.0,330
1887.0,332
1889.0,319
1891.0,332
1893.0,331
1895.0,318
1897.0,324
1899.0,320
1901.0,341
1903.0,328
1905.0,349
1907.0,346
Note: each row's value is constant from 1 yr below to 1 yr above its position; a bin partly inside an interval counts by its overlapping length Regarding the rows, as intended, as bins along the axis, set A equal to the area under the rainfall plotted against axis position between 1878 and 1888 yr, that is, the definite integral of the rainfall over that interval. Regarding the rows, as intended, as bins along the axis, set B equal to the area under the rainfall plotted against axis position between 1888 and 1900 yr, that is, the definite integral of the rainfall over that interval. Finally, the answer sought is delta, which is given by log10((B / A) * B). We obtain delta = 3.66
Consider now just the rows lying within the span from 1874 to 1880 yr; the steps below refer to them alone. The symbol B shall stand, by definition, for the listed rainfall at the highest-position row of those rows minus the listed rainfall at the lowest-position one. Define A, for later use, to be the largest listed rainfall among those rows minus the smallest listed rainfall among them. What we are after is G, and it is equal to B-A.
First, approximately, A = 15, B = -13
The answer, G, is -28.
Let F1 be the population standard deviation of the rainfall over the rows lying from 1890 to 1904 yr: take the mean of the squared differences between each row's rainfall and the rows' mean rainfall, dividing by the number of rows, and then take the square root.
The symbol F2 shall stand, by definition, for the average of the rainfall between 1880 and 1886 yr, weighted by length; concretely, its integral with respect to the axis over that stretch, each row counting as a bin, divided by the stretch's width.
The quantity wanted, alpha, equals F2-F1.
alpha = 329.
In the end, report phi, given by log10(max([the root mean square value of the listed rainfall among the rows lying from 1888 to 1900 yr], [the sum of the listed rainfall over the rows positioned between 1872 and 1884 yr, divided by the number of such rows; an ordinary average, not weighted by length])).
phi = 2.51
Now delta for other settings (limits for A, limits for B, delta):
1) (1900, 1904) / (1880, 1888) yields 3.73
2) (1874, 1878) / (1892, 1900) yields 3.72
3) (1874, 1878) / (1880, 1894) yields 4.23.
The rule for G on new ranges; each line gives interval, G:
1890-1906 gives -14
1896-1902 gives -4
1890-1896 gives -28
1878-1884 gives 0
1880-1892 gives -27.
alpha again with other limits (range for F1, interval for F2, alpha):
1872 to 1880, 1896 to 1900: 315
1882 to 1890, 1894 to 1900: 313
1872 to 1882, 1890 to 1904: 317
